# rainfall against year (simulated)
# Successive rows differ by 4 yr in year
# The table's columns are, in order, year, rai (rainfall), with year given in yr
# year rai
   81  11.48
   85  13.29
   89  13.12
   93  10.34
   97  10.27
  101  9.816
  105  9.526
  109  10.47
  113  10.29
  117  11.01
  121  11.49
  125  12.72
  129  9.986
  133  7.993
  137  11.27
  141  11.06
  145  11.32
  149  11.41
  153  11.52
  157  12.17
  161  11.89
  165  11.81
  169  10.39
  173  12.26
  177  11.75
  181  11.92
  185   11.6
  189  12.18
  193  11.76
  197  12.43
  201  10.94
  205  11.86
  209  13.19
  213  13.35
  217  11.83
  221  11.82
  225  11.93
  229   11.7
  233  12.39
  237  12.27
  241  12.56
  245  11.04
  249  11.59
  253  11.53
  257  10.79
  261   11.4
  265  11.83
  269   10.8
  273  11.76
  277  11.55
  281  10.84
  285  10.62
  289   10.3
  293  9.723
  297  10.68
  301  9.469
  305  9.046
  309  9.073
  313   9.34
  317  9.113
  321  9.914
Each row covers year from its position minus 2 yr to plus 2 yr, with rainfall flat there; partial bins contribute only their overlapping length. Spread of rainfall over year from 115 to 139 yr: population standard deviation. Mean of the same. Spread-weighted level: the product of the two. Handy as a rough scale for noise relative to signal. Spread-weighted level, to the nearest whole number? 16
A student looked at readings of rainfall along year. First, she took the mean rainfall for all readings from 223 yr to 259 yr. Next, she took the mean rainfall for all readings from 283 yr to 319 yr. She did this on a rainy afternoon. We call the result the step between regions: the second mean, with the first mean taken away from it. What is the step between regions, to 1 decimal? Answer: -2.0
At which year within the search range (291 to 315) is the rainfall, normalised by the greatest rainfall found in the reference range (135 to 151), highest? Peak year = 297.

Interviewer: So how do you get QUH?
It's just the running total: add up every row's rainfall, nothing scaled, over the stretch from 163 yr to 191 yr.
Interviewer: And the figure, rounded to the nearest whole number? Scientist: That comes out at 82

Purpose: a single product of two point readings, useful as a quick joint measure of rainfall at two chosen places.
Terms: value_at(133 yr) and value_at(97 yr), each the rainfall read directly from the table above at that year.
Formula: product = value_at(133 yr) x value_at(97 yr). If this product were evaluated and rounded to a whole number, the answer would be 82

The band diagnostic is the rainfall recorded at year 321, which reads 9.914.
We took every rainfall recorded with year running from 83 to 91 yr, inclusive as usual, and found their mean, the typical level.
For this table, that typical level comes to 13.2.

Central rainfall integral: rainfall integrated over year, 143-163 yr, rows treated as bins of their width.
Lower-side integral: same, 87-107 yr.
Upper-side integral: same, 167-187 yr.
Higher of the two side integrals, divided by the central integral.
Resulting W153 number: 0.993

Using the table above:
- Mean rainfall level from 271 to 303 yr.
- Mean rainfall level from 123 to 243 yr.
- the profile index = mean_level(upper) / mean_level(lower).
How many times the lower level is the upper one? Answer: 0.91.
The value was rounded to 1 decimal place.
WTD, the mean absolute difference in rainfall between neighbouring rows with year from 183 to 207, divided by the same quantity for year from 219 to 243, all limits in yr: 2.8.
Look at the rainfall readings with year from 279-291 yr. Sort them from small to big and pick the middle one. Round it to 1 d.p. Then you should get 10.6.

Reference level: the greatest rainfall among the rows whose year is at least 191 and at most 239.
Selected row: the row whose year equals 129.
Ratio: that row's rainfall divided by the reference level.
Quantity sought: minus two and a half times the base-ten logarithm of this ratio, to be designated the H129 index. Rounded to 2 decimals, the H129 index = 0.32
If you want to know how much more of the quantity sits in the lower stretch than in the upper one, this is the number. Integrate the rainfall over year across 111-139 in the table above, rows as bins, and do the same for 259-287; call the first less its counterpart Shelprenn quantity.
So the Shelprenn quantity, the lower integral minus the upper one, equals -16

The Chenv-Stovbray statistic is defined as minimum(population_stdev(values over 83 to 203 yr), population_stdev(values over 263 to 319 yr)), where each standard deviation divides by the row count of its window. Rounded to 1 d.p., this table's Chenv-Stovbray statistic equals 1.0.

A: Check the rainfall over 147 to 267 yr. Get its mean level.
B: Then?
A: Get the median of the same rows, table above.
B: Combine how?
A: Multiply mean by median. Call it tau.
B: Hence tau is 140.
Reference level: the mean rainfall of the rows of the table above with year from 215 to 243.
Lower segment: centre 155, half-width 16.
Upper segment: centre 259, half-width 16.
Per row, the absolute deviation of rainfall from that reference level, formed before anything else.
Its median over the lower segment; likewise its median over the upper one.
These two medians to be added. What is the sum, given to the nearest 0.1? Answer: 1.2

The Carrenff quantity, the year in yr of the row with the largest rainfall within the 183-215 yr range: 213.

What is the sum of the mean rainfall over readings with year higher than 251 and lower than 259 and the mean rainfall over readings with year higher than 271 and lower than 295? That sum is 22.0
